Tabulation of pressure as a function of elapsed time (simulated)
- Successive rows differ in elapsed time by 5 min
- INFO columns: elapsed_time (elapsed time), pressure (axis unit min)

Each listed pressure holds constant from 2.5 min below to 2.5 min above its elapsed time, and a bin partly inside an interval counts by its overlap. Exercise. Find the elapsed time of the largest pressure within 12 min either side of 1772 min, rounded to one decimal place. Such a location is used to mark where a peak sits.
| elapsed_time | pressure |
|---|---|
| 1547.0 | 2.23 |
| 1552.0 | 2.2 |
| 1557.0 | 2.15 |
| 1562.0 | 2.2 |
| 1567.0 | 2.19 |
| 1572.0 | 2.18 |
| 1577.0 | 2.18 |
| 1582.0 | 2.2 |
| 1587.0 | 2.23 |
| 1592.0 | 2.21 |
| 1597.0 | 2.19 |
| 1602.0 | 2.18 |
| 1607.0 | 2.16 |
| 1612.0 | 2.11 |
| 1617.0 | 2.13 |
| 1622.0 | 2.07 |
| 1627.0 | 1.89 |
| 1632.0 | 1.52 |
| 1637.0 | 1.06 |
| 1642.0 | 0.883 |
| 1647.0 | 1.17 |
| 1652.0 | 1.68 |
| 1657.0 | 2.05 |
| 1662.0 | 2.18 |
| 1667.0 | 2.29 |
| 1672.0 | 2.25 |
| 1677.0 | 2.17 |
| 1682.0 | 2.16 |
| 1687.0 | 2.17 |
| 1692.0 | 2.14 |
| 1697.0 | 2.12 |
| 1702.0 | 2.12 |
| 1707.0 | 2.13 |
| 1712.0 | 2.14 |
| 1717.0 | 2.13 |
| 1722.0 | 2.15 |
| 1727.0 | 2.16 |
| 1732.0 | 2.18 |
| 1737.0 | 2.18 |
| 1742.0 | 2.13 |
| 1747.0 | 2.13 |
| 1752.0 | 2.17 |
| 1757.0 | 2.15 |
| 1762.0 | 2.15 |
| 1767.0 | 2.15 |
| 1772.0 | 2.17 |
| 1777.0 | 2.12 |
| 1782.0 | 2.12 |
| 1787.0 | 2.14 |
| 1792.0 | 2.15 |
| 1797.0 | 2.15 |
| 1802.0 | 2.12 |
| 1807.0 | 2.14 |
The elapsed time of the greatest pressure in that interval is 1772.0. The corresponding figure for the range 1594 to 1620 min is 1597.0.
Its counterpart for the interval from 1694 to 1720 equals 1712.0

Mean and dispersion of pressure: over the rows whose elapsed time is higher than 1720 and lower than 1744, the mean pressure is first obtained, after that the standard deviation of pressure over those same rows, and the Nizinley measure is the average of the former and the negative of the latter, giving 1.07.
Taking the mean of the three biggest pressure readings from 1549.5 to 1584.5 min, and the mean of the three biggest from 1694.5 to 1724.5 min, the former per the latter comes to 1.03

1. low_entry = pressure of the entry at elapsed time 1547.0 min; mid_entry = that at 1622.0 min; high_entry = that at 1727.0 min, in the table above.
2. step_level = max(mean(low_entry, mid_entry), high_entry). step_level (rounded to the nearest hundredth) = 2.16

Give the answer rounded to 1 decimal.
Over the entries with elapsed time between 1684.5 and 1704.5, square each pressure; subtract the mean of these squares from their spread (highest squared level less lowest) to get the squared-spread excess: -4.4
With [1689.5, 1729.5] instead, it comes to -4.4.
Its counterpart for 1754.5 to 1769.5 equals -4.6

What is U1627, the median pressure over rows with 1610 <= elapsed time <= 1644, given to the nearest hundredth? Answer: 1.89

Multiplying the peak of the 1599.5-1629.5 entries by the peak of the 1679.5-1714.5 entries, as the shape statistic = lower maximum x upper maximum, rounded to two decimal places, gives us 4.73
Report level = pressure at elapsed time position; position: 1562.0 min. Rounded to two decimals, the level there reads 2.20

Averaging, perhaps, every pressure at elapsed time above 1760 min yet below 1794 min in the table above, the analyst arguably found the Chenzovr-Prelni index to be 2.143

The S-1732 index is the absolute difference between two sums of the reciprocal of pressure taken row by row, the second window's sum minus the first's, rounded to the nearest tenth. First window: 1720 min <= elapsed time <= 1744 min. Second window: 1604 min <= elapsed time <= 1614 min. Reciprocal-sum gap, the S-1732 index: 1.4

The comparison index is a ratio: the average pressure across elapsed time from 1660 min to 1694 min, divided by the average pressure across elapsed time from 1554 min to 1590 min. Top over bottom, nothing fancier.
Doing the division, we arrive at 1.002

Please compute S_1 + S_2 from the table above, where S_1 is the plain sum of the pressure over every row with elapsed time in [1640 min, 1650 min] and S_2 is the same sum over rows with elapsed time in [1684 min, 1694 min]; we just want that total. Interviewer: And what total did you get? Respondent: 6.4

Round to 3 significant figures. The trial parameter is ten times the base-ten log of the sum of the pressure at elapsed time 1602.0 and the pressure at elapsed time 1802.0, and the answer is 6.33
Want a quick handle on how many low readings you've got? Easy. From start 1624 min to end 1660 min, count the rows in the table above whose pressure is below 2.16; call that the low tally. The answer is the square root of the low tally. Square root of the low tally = 2.6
